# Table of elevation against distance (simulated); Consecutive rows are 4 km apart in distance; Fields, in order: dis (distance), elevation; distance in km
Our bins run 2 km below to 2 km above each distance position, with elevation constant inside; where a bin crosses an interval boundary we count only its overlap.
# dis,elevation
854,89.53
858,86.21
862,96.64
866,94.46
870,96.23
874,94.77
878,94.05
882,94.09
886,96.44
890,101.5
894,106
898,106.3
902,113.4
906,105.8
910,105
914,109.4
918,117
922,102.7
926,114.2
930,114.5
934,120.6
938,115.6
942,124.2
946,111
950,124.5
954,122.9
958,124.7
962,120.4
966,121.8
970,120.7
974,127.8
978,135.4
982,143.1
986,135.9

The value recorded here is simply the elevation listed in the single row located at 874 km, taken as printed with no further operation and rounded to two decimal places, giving 94.77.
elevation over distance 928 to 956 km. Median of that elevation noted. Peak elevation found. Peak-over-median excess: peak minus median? 4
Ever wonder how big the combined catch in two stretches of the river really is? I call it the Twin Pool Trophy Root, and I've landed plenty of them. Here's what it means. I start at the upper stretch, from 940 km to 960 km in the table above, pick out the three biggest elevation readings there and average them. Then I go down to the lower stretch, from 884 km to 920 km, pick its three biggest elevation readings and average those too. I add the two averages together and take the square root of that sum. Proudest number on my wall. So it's 15.4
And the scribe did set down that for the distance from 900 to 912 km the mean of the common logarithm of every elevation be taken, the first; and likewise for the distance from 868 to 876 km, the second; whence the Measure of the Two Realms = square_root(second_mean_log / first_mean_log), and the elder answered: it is 0.987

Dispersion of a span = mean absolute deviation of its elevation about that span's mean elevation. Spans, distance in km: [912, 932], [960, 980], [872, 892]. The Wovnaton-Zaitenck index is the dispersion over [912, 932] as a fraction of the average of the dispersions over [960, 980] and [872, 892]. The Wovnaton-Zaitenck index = 1.2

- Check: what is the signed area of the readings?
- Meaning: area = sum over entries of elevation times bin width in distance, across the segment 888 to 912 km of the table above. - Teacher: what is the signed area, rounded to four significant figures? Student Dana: 2552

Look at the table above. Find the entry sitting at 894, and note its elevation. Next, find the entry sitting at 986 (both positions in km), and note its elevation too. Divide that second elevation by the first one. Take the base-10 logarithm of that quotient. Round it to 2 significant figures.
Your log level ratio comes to 0.11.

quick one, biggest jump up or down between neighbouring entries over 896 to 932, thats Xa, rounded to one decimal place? 14.3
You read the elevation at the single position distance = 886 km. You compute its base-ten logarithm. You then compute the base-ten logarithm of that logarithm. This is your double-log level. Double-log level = 0.298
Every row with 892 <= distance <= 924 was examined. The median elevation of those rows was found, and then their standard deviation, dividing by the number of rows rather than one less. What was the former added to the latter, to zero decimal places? 111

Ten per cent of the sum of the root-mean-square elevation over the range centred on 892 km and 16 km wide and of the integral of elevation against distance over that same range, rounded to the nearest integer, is 174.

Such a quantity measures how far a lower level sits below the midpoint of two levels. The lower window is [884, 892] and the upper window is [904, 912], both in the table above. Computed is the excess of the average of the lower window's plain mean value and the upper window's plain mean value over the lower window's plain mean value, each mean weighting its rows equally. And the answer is 3.2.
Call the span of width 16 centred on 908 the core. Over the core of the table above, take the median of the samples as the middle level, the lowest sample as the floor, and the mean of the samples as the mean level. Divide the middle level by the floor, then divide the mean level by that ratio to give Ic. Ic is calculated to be 106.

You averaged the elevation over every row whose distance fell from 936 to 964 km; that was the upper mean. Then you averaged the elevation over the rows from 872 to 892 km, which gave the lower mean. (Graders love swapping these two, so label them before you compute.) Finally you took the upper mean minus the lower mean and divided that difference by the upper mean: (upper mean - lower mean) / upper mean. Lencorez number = 0.20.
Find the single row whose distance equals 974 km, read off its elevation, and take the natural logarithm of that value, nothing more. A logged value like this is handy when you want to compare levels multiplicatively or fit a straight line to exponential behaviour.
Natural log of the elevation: 4.85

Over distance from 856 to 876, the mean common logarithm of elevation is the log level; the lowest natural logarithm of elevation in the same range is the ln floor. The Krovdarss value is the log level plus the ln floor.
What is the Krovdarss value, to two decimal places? 6.43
